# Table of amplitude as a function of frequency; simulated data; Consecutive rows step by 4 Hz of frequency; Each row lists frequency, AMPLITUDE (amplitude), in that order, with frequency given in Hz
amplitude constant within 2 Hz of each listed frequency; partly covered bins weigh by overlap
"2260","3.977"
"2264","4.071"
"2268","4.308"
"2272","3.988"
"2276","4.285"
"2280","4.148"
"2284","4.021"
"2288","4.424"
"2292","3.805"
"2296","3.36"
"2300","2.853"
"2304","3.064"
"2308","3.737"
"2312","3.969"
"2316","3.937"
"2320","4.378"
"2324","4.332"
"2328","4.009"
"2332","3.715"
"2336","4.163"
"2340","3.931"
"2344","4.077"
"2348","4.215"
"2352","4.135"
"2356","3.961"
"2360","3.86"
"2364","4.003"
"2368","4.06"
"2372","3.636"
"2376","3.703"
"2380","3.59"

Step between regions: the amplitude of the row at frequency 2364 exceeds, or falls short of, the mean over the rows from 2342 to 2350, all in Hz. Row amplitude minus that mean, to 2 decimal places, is -0.14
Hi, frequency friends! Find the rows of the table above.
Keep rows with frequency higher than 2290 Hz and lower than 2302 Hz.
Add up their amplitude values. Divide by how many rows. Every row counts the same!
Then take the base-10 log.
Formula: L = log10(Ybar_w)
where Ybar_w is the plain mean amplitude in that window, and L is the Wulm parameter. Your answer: 0.524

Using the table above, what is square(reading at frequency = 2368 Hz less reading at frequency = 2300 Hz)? 1.46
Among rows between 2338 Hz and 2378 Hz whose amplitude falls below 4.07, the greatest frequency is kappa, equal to 2376 Hz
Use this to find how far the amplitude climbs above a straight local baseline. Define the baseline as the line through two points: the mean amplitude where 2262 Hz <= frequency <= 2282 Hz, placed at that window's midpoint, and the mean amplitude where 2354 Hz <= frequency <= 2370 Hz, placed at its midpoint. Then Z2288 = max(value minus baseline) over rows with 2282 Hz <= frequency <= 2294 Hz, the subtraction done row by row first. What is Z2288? 0.298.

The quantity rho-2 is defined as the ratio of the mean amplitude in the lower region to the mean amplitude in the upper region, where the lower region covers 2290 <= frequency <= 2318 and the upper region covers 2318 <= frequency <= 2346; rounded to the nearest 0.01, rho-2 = 0.86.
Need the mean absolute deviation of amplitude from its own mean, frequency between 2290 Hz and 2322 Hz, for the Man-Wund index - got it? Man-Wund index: 0.41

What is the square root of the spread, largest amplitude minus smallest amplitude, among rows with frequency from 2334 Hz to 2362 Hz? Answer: 0.60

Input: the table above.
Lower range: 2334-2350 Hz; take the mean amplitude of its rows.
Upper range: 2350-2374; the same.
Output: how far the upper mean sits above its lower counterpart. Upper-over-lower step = -0.15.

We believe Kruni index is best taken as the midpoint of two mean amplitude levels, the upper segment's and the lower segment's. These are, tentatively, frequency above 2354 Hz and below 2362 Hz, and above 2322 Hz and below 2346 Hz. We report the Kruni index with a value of 3.97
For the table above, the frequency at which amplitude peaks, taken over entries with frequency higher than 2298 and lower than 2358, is 2320 Hz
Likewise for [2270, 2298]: 2288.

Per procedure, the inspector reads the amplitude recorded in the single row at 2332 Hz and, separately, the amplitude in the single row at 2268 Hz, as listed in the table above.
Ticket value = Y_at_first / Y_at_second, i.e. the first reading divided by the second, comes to 0.86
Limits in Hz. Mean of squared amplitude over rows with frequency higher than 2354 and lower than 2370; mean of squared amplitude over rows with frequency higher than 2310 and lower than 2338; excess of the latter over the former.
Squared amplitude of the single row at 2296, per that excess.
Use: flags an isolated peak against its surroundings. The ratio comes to 13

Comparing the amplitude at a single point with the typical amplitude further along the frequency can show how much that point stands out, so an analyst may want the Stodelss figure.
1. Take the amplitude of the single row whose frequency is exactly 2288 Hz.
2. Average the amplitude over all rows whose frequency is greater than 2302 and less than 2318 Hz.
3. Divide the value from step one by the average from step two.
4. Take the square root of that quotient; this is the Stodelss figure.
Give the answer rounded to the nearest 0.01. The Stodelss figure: 1.10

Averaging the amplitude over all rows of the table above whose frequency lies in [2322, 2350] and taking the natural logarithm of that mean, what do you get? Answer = 1.40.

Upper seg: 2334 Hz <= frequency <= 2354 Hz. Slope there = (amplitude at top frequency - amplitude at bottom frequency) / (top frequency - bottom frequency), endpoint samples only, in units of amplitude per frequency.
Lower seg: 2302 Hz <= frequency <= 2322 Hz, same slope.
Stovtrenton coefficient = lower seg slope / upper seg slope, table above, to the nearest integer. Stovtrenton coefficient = -47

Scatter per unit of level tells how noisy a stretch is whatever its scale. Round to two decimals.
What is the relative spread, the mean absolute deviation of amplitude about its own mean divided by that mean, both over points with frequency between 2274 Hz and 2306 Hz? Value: 0.13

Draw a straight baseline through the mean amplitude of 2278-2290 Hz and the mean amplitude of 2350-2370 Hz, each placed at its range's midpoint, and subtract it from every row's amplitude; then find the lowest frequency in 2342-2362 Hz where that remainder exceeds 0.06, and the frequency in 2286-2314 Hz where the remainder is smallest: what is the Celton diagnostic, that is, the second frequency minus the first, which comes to -48 Hz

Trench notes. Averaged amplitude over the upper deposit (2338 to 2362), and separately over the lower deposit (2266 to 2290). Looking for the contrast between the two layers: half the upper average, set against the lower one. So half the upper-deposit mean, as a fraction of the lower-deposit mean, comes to 0.48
